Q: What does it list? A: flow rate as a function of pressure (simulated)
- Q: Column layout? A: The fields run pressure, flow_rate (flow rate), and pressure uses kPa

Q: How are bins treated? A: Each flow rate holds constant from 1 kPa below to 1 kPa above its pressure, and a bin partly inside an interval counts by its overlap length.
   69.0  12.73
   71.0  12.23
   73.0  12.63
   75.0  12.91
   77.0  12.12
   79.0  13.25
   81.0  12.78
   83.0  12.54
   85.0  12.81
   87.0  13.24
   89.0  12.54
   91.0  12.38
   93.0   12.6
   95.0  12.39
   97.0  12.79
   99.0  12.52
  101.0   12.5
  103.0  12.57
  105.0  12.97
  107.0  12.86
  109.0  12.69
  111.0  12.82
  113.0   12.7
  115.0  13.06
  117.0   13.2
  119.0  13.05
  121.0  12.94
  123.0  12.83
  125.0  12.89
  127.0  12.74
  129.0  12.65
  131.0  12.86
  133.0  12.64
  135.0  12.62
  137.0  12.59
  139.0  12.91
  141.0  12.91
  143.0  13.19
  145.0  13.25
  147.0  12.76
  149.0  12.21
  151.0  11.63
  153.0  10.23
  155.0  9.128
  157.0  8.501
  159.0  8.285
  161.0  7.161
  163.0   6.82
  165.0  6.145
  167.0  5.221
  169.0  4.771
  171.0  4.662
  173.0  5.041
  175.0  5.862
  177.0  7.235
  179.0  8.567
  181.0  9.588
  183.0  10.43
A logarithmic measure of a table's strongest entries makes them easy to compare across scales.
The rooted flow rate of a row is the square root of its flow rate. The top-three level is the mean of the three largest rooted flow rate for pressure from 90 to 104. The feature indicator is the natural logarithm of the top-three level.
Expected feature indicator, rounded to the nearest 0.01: 1.27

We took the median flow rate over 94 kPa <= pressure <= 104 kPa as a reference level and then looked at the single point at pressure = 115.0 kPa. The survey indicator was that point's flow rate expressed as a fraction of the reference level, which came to 1.04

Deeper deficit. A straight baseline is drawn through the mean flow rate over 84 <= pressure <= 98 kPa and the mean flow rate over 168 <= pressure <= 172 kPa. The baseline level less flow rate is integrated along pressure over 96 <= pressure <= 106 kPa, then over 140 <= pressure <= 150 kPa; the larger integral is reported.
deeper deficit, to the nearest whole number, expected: -10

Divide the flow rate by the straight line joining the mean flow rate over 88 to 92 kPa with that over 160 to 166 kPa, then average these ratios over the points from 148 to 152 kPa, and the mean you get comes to 1.5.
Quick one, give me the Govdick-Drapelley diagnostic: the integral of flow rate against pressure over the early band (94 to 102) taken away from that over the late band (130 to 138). 1.0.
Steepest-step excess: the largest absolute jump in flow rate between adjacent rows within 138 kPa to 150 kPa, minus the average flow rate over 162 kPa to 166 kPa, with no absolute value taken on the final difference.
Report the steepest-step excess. -5.9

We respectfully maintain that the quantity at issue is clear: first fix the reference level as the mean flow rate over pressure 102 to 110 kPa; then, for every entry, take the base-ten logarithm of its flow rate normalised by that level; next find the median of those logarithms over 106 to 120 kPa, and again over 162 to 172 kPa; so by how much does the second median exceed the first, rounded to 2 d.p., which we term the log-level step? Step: -0.39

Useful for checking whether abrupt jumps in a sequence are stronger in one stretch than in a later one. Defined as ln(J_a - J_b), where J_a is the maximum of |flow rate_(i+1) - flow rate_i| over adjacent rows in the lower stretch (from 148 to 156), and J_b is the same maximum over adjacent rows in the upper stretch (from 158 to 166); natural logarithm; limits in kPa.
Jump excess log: -1.3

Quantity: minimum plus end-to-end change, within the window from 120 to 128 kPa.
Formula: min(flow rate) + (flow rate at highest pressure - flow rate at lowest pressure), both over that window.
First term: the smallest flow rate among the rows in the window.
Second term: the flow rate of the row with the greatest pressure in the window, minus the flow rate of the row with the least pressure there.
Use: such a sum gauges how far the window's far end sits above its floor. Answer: 12.5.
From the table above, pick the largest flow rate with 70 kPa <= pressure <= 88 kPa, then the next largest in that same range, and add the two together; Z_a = 26.49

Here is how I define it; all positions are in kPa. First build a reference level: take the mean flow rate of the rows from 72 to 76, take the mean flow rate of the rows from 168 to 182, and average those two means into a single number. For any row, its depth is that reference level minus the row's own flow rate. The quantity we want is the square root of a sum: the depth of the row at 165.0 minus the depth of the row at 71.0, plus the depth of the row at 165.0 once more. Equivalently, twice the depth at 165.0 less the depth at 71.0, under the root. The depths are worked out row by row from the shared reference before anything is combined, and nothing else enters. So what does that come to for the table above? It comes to 3.1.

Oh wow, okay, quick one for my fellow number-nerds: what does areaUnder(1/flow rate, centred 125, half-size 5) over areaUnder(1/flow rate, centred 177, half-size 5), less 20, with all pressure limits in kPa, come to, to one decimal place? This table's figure -19.5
